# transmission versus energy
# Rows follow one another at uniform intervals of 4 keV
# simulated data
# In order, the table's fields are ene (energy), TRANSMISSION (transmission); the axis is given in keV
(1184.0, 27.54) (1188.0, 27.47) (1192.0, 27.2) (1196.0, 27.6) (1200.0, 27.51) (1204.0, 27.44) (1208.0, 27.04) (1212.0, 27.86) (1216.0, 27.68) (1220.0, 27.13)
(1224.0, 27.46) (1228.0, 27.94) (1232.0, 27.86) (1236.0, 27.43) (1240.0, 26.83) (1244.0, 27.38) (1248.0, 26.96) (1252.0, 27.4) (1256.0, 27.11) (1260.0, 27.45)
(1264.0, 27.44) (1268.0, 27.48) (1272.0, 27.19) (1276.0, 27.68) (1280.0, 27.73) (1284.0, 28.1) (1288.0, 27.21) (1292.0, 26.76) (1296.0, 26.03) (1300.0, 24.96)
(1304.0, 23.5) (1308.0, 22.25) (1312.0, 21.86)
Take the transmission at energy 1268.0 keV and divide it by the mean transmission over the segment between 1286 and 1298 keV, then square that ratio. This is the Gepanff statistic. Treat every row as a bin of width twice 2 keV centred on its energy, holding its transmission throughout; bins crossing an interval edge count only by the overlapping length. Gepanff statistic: 1.06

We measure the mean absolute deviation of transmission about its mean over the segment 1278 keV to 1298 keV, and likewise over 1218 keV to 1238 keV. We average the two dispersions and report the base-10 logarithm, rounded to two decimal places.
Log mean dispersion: -0.35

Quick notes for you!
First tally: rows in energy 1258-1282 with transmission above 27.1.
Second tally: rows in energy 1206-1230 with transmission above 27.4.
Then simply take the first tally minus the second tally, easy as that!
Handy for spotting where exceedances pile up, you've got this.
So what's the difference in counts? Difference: 2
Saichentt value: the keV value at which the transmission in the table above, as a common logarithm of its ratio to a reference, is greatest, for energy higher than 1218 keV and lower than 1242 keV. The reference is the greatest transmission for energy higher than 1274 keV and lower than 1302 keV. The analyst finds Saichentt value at 1228.0 keV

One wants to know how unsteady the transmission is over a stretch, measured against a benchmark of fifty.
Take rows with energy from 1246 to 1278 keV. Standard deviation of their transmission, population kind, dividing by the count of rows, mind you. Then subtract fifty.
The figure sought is -49.8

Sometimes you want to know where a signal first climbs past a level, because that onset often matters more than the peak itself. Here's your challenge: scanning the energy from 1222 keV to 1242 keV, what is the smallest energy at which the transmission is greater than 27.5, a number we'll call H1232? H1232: 1228.0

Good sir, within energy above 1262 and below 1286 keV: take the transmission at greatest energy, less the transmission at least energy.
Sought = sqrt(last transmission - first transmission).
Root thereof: 0.81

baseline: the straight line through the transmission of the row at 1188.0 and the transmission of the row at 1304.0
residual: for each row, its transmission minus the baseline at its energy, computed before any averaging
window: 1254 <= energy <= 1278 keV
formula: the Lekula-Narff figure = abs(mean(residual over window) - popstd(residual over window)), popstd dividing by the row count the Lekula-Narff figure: 2.2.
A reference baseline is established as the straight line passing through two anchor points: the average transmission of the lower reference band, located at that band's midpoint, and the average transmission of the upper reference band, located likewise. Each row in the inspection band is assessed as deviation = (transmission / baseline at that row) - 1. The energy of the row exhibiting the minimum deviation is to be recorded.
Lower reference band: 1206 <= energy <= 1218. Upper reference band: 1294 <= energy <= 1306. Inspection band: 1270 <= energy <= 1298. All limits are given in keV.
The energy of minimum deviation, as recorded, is 1296.0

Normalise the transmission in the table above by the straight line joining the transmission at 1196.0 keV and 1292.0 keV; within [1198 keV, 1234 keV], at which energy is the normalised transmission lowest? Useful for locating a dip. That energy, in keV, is 1208.0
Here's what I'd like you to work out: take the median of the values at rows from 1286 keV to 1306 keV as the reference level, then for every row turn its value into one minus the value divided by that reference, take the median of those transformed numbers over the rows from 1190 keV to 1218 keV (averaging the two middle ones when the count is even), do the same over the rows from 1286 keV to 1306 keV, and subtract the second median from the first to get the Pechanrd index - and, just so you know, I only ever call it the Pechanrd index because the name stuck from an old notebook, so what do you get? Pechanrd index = -0.057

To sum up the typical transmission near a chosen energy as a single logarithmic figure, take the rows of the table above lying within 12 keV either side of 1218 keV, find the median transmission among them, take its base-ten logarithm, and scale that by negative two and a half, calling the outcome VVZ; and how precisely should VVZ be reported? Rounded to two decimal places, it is -3.60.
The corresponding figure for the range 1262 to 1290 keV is -3.60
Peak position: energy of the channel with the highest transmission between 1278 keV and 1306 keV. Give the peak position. 1284.0 keV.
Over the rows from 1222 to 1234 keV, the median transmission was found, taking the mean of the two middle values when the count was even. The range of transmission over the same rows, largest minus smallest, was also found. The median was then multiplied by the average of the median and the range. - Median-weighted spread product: 395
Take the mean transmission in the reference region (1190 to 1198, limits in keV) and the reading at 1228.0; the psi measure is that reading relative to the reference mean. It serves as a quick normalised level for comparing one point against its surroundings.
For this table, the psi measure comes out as 1.02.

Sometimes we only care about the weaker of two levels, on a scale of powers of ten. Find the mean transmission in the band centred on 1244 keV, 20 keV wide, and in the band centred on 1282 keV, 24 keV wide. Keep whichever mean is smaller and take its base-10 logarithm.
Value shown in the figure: 1.43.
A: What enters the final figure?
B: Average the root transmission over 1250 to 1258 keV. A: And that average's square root 2.285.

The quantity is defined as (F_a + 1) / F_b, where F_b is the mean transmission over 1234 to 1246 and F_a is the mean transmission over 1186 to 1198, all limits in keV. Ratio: 1.044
